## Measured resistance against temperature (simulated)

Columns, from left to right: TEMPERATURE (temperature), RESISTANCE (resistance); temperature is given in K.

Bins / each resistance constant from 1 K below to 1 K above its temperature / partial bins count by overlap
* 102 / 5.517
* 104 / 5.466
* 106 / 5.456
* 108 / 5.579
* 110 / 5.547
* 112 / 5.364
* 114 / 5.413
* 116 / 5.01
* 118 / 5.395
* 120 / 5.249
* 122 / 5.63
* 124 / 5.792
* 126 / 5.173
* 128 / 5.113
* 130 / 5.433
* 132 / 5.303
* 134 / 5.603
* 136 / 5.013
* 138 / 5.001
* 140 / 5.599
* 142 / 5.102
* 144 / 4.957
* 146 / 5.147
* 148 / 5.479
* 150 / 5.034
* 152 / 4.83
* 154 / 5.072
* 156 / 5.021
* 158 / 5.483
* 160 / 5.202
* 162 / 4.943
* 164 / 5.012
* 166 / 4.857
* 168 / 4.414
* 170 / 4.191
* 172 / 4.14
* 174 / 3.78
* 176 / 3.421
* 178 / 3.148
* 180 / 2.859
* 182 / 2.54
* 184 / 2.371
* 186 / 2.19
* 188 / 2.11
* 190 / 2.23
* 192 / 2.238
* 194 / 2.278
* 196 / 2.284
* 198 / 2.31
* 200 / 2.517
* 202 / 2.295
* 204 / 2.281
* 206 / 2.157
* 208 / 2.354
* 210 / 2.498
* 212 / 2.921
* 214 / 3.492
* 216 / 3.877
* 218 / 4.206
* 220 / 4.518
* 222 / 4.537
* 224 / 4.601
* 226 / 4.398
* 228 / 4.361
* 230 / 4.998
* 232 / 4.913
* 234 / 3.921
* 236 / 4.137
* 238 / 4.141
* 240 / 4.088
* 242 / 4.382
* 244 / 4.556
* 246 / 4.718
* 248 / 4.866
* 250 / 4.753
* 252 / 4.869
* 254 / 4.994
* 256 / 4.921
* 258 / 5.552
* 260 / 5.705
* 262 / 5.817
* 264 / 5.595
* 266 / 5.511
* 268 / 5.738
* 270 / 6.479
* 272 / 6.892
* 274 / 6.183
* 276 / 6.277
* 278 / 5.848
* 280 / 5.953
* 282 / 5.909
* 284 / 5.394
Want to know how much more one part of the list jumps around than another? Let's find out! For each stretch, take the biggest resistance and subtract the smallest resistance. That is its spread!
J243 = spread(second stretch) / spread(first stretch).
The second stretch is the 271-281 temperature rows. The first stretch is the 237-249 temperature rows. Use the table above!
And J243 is 1.3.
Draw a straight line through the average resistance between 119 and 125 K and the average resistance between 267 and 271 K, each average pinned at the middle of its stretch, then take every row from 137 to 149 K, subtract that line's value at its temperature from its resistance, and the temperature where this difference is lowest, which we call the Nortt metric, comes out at 144 K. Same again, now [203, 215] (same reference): 206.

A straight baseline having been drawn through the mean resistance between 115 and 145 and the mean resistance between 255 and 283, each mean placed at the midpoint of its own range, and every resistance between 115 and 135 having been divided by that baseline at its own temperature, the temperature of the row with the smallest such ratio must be 116 K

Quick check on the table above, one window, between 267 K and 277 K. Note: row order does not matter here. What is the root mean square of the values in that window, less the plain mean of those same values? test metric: 0.011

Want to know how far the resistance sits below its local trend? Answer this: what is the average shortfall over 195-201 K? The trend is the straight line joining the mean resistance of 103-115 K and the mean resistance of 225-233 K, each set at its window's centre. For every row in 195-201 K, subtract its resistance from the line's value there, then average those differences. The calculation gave 2.5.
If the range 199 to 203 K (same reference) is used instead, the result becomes 2.4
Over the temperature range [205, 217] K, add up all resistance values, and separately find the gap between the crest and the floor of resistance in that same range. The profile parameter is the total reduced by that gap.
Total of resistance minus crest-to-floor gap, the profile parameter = 16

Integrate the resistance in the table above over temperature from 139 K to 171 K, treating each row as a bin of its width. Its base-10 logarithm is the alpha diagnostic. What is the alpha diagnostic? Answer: 2.21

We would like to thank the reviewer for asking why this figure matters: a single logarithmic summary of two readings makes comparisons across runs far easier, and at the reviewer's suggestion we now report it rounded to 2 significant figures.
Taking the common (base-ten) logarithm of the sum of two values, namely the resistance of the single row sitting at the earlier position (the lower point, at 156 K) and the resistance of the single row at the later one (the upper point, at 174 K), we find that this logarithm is 0.94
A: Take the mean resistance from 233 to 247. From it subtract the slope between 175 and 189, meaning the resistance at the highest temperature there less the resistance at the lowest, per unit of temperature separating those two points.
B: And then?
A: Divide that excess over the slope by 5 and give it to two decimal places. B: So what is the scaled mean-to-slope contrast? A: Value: 0.88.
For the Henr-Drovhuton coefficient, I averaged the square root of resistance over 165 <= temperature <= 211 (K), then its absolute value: 1.7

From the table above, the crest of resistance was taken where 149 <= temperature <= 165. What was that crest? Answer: 5.483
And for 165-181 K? 4.857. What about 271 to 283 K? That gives 6.892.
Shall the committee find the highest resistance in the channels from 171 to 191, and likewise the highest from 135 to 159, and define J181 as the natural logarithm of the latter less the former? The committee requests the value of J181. 0.38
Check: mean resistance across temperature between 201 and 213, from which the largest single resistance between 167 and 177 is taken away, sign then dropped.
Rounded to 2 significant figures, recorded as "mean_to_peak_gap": 2.0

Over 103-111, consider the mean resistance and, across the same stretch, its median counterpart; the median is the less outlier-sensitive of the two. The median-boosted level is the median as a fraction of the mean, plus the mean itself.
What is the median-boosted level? 6.5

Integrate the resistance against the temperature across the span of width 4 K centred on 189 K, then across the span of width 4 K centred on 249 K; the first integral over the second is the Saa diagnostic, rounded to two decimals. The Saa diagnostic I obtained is 0.45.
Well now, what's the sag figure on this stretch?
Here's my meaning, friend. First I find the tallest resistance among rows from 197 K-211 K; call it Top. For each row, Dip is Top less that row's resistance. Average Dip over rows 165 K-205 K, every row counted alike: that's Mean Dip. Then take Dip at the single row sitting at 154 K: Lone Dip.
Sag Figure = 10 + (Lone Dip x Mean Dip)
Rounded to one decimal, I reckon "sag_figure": 11.0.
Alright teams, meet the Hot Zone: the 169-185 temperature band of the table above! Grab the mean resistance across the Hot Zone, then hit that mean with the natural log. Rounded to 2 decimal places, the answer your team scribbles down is 1.20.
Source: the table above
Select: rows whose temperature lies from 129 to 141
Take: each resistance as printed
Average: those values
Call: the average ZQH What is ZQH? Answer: 5.3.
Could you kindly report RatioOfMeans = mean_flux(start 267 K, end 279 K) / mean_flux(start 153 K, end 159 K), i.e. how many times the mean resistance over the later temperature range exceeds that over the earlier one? 1.2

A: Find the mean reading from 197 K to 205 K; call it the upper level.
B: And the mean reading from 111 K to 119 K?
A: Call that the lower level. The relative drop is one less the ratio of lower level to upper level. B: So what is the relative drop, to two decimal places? -1.25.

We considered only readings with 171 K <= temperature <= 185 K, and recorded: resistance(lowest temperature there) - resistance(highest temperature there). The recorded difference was 1.8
